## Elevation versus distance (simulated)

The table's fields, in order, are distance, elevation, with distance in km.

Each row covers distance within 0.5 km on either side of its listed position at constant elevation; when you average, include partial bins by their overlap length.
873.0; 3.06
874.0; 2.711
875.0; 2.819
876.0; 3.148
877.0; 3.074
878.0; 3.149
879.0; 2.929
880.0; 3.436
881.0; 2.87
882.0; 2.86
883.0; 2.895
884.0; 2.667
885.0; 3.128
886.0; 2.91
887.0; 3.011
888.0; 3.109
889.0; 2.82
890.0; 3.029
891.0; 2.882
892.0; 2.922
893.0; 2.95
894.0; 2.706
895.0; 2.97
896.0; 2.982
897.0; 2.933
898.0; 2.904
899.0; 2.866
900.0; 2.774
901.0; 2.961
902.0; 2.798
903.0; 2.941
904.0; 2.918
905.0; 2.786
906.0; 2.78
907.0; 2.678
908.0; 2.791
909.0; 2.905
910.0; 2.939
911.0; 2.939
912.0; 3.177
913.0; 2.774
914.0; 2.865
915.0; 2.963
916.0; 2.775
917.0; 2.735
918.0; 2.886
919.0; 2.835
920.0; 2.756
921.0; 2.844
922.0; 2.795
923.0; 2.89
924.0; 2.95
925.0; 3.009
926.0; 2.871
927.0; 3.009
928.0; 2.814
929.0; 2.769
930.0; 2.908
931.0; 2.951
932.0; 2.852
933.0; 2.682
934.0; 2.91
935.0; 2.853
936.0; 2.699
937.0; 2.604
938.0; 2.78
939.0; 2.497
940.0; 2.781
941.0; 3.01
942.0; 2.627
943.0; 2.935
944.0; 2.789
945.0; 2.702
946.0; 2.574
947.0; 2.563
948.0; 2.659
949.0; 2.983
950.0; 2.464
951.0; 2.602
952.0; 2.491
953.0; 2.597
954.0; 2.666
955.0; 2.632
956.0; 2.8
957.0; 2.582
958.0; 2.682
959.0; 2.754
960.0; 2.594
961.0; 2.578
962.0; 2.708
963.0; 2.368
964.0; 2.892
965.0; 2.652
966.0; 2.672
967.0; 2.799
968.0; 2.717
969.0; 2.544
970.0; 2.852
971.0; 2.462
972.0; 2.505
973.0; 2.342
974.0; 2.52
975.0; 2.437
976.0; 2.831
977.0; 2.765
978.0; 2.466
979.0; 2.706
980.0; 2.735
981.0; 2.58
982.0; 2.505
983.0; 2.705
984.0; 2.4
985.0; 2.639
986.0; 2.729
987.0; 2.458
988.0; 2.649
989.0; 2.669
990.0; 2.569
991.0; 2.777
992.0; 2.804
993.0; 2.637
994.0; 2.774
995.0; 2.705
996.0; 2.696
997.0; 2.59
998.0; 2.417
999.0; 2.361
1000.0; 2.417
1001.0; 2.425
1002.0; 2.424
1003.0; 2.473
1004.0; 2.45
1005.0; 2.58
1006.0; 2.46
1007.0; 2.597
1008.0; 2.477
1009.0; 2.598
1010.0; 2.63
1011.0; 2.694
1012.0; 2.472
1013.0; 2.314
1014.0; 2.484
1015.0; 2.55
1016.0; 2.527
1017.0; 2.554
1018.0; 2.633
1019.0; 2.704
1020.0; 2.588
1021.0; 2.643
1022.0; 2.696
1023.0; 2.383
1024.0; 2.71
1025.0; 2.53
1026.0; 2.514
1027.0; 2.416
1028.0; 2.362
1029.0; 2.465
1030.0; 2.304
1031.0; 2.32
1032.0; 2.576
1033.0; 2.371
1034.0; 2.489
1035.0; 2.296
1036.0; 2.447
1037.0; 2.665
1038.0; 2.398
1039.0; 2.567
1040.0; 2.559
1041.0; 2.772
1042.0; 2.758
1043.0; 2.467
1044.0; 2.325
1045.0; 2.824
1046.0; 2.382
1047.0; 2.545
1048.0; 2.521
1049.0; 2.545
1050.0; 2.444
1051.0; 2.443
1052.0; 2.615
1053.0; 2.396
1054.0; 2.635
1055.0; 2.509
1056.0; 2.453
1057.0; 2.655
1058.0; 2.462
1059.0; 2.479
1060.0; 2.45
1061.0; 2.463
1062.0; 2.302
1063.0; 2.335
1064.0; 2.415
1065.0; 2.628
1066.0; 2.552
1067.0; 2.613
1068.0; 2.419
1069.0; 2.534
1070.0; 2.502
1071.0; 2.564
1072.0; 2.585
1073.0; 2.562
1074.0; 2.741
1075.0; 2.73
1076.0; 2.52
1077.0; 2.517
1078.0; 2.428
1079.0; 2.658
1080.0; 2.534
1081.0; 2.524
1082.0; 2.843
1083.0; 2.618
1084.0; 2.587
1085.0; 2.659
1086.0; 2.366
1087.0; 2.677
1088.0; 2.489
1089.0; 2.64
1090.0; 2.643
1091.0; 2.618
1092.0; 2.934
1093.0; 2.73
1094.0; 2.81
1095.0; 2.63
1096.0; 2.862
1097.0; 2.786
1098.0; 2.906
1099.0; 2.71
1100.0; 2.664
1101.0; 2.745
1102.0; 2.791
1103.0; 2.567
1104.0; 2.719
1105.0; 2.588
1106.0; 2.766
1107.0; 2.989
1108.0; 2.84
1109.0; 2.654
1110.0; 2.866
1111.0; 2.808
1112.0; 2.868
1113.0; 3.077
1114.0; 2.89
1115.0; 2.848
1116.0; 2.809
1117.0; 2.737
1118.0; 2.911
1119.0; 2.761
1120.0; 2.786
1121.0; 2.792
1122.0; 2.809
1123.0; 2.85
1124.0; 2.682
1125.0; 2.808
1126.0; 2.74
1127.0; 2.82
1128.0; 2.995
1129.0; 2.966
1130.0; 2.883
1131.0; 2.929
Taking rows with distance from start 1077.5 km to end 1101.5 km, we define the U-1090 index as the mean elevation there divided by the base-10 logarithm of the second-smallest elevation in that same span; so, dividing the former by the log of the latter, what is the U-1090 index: 6.9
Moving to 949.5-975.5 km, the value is 7.0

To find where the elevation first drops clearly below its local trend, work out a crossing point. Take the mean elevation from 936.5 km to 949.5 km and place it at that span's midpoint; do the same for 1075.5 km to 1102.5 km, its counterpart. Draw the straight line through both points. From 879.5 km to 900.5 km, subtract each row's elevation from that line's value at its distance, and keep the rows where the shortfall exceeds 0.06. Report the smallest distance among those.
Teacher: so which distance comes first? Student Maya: 884.0 km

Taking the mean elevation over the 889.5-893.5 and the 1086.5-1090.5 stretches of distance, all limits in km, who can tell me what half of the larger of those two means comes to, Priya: 1.47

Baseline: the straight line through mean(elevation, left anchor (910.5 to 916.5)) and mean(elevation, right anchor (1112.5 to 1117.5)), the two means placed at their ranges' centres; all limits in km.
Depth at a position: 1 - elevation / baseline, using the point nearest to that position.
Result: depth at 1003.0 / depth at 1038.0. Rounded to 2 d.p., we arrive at 0.86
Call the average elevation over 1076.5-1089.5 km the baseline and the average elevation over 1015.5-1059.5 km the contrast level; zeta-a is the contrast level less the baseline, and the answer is -0.06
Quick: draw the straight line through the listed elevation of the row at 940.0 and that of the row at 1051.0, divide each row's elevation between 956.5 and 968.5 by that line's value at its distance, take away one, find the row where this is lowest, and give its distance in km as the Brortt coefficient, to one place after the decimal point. 963.0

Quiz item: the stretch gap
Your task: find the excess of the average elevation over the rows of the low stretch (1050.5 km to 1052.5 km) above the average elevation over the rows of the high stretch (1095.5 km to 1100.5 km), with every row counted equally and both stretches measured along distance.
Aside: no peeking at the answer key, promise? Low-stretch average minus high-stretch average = -0.26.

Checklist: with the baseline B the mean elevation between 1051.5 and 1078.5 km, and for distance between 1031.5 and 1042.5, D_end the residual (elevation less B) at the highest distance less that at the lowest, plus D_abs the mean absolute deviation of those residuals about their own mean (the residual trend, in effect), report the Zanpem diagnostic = 0.3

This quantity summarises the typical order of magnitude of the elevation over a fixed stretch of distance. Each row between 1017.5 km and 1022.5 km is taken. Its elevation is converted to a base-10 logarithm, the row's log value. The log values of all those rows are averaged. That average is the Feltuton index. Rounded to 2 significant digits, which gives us 0.42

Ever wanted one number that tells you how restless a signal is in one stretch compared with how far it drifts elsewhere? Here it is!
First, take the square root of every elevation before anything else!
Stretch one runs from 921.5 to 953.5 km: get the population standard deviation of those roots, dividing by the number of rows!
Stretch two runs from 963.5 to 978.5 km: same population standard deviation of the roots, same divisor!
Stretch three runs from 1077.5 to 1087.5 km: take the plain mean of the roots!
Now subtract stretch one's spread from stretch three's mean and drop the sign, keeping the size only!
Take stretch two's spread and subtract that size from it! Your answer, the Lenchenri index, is -1.51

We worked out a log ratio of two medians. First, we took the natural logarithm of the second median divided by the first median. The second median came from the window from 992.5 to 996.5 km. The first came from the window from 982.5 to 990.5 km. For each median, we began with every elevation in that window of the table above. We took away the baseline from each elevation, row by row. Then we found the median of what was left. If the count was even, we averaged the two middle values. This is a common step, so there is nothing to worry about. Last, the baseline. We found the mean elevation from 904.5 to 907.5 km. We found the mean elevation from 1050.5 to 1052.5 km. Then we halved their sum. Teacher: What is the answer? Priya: 2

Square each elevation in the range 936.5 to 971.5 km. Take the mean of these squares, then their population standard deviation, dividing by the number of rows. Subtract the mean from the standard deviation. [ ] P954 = -6.4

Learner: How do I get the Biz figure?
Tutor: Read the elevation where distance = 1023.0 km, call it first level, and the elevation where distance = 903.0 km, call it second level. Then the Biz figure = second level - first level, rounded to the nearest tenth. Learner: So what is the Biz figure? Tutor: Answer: 0.6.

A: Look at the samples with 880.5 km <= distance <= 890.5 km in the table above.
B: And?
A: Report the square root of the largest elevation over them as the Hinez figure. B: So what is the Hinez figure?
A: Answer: 1.77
